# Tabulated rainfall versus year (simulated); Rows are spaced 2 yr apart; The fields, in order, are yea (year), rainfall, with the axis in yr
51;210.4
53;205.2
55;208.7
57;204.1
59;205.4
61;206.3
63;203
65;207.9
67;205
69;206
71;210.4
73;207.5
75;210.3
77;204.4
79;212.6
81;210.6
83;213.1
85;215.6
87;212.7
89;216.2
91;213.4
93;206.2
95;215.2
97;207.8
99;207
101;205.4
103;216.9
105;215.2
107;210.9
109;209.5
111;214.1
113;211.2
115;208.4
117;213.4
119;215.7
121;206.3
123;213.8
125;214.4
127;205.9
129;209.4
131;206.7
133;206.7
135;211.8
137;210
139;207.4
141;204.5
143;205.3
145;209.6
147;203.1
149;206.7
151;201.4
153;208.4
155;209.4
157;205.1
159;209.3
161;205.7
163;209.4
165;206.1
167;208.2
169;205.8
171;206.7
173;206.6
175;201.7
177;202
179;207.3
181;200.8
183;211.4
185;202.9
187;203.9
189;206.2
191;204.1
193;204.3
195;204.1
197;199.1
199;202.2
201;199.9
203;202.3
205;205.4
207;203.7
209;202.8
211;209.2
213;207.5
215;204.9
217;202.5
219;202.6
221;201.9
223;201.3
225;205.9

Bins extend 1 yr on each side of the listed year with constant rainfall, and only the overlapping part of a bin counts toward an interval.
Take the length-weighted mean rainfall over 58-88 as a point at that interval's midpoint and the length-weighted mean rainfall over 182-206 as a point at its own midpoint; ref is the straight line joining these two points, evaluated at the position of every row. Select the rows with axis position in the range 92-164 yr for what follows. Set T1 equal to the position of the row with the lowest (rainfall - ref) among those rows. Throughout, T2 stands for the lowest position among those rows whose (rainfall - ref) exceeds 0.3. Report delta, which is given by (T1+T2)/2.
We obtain 123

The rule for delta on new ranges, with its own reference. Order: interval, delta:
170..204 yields 184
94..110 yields 98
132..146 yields 137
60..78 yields 67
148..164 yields 150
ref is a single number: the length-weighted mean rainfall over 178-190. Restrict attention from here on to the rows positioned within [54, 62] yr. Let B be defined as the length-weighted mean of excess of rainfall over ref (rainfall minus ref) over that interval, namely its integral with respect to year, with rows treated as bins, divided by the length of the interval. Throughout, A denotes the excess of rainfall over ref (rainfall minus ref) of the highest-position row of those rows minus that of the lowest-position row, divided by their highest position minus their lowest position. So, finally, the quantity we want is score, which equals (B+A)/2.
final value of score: 0.2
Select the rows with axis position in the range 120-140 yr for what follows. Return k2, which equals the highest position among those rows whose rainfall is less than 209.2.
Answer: 139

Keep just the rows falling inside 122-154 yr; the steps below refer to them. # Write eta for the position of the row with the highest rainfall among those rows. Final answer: 125 yr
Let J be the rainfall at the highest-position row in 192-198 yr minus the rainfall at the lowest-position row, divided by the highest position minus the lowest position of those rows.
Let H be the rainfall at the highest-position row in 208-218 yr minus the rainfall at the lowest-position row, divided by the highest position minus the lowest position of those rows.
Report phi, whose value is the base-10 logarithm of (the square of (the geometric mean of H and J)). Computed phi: -1.31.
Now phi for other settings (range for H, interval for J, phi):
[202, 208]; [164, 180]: -1.52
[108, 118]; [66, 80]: -0.51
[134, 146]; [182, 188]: -0.38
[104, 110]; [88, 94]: 0.55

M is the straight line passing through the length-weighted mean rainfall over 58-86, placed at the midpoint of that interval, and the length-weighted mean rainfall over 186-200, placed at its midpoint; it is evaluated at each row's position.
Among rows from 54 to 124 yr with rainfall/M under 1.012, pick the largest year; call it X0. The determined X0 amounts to 121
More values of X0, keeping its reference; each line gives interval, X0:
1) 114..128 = 127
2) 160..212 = 209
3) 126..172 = 171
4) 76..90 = 77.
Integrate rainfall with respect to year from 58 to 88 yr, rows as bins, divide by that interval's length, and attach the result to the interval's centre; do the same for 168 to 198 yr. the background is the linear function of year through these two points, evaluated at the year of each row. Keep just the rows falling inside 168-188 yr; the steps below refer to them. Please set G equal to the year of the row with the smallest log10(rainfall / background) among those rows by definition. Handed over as 181 yr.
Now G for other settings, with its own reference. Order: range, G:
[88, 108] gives 101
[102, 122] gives 121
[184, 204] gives 197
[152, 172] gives 157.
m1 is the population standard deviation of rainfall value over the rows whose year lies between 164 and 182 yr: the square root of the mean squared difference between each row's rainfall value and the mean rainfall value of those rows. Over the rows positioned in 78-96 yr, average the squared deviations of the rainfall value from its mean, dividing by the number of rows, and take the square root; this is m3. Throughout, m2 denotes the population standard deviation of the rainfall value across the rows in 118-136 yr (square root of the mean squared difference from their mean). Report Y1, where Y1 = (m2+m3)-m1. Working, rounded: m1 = 2.59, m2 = 3.7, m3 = 2.9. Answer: 4.0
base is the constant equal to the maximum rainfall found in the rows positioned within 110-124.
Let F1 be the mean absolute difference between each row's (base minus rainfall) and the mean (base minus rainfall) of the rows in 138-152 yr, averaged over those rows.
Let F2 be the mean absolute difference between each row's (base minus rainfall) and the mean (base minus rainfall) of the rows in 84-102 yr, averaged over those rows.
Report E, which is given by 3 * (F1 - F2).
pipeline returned -5.5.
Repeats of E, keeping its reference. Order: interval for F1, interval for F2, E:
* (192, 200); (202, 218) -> -0.6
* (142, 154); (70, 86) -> 0.2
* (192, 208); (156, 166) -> -0.1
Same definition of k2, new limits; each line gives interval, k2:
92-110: 101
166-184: 181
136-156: 153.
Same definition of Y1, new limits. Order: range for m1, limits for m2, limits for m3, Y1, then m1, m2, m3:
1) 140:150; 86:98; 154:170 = 3.2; 2.21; 3.7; 1.8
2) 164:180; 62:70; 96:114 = 3.2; 2.24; 1.8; 3.7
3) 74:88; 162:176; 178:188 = 2.7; 3.26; 2.2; 3.7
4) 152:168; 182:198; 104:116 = 3.9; 1.67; 3.2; 2.4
